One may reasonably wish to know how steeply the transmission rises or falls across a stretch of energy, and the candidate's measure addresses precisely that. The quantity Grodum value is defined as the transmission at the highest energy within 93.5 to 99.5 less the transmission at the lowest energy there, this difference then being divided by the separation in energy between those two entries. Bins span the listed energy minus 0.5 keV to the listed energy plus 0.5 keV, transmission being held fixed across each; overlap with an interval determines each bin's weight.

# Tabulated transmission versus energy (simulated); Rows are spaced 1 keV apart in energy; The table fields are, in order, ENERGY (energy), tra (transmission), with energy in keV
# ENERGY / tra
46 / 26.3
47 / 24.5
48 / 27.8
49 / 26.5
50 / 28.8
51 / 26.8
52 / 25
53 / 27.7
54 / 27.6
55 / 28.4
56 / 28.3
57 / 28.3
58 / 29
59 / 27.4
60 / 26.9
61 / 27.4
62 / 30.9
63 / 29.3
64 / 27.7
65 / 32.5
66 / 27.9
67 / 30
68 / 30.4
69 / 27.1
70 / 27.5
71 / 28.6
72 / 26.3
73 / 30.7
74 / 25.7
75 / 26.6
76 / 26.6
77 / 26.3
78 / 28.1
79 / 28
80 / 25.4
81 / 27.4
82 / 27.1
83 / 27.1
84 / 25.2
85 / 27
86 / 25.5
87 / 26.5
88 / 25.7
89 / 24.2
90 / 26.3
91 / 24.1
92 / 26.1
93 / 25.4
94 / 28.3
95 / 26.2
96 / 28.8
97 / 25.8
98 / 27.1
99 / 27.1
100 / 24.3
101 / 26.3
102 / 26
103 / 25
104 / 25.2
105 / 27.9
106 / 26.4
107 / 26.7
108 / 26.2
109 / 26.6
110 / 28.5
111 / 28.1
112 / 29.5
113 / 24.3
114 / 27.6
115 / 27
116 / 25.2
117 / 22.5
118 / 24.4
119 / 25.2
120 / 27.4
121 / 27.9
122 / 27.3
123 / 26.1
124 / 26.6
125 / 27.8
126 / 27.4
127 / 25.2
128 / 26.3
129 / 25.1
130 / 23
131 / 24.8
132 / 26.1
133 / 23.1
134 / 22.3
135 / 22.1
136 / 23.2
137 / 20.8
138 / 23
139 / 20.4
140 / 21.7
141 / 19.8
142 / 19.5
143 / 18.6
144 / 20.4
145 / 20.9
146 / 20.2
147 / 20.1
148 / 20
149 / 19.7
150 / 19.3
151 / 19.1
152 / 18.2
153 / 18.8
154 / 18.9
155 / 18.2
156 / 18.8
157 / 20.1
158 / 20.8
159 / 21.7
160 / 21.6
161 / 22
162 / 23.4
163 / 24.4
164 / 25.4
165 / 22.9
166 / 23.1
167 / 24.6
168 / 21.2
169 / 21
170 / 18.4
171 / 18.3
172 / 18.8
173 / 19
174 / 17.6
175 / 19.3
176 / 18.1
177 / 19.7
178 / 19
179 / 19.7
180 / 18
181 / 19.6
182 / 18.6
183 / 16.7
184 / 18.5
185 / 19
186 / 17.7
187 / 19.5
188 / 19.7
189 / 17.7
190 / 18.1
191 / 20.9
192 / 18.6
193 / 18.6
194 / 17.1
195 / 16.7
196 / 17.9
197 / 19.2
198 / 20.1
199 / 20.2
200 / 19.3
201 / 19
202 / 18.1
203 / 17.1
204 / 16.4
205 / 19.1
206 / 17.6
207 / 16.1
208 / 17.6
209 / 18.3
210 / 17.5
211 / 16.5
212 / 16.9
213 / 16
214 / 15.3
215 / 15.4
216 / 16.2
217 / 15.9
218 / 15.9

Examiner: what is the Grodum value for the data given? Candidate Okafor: -0.24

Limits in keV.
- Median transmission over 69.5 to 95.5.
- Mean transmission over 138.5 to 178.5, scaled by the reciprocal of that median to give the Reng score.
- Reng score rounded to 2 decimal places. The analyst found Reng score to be 0.77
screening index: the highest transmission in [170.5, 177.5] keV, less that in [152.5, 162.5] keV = -4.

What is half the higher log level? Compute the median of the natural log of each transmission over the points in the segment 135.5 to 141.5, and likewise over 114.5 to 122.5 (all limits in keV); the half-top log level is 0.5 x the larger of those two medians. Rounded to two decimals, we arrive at 1.63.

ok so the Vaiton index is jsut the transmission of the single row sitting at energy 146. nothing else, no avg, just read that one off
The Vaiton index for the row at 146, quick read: 20.2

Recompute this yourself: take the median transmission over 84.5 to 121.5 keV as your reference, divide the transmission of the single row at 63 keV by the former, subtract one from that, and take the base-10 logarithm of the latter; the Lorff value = -0.94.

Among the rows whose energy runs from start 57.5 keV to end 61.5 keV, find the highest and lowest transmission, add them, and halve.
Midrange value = 28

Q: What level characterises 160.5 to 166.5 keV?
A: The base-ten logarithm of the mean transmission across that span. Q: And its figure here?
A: 1.37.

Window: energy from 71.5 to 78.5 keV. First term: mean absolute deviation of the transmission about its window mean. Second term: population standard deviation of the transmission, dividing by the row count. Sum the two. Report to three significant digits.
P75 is 2.85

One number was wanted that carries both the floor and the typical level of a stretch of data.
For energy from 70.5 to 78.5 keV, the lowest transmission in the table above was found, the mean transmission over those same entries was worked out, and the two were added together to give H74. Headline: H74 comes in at 53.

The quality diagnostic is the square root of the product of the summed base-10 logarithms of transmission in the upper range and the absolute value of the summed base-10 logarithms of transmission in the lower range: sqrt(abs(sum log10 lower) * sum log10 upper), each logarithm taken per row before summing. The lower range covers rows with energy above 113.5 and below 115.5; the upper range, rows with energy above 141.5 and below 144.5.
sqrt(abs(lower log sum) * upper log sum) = 3.3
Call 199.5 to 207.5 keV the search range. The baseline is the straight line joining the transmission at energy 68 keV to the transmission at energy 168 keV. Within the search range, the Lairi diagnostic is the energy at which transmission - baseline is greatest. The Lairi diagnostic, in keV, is 205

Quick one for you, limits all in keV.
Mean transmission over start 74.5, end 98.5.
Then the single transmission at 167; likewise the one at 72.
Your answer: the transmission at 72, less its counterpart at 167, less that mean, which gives -25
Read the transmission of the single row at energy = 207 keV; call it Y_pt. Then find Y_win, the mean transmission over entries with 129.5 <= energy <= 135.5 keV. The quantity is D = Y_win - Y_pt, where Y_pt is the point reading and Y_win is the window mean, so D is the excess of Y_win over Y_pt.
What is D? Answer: 7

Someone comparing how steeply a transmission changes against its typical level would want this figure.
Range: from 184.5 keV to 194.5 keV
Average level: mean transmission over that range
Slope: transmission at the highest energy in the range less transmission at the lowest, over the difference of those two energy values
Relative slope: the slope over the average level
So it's -0.011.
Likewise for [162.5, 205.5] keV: -0.007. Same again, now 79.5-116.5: 0.000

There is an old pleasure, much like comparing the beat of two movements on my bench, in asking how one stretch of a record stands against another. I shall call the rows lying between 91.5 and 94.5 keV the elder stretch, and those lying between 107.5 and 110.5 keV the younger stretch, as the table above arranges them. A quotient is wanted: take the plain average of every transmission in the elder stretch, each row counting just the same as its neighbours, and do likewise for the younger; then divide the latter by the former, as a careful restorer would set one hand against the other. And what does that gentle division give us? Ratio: 1.02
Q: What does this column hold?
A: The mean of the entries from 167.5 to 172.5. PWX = 20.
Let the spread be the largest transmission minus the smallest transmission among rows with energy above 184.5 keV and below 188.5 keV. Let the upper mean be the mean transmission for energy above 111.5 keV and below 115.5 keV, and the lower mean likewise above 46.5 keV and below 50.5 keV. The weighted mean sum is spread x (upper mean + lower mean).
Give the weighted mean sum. 108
